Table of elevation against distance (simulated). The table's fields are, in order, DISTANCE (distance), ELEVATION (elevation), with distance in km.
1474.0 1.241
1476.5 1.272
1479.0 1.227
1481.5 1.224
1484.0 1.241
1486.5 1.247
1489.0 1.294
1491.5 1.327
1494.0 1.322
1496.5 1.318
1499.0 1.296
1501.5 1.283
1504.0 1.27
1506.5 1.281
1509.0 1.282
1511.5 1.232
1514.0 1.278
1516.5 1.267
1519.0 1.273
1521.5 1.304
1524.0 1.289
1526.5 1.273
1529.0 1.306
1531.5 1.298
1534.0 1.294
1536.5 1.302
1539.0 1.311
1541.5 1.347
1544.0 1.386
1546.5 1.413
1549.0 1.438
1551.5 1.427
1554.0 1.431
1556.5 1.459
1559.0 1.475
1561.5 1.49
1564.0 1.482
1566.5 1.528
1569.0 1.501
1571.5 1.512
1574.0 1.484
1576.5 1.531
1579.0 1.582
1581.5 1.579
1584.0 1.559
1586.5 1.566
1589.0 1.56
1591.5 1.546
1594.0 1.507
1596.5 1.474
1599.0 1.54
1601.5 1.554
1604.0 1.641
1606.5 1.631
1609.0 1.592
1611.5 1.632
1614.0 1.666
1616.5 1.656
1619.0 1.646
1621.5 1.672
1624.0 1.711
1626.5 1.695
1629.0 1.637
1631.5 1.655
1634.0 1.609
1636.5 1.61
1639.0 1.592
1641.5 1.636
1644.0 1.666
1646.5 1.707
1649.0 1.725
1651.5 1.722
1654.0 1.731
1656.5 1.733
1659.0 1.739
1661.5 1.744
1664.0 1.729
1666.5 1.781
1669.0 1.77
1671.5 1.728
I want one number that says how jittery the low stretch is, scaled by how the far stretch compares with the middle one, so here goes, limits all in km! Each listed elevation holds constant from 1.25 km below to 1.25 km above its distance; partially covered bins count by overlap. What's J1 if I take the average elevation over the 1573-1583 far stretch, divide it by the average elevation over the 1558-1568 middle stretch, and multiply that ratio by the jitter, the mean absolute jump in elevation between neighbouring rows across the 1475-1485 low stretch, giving 0.0224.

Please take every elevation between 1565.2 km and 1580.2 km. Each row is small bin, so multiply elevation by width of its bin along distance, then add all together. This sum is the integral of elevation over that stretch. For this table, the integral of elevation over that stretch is 23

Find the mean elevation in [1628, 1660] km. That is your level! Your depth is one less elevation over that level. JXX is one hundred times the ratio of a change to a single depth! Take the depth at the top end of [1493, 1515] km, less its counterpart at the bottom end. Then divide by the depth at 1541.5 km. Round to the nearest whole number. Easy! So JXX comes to 13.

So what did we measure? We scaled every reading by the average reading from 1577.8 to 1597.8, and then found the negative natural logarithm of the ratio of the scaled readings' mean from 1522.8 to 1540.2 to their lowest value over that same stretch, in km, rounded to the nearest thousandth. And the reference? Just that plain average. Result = -0.018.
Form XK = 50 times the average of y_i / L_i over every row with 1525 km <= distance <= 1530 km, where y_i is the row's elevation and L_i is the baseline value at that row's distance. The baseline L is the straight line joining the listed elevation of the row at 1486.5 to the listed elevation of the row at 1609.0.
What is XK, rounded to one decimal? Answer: 47.3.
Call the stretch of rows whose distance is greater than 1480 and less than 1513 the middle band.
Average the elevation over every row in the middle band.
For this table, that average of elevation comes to 1.3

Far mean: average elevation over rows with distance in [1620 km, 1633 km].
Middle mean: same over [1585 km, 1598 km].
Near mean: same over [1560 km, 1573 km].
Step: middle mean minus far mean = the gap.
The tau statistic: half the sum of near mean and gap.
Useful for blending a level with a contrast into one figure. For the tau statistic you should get 0.68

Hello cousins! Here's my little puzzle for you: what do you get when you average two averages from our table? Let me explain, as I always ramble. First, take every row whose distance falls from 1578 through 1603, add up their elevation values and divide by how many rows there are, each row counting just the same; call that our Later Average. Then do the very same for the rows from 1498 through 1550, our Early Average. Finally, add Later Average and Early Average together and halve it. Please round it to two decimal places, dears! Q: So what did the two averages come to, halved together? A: 1.43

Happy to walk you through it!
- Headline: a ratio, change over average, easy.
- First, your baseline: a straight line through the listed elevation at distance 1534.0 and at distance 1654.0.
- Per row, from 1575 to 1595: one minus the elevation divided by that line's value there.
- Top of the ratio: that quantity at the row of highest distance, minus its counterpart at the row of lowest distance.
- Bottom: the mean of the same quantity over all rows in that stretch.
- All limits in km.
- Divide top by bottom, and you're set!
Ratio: -1.2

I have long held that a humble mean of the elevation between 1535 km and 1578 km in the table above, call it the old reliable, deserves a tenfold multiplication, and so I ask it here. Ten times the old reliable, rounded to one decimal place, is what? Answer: 14.4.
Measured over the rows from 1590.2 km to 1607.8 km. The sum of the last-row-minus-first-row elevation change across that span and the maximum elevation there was 1.73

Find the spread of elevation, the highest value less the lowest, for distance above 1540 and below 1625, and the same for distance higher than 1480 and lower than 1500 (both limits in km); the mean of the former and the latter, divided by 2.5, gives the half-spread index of 0.09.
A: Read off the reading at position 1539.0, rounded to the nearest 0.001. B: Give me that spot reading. 1.311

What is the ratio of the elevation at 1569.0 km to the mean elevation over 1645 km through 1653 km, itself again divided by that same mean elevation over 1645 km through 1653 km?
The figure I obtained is 0.51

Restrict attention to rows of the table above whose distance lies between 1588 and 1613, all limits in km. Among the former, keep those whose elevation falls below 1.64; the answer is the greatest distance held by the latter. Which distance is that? 1611.5 km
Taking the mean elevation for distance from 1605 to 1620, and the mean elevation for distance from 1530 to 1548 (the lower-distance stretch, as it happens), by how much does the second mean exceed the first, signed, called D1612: -0.30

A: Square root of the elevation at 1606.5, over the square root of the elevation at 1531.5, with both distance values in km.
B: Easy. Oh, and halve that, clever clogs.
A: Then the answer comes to 0.56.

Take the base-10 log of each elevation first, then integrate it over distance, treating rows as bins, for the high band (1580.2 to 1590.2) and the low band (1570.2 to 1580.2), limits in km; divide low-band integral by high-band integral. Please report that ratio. 0.94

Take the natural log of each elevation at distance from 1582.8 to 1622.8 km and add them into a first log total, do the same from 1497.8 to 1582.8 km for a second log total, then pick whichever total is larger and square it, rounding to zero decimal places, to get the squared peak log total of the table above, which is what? 118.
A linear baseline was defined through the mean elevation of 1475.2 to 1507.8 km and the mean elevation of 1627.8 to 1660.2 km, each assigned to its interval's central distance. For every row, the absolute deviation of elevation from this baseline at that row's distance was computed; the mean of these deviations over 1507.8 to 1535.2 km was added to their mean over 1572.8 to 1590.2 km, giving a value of 0.12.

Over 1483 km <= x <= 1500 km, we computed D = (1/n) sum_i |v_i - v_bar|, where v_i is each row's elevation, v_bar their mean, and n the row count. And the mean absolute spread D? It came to 0.028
